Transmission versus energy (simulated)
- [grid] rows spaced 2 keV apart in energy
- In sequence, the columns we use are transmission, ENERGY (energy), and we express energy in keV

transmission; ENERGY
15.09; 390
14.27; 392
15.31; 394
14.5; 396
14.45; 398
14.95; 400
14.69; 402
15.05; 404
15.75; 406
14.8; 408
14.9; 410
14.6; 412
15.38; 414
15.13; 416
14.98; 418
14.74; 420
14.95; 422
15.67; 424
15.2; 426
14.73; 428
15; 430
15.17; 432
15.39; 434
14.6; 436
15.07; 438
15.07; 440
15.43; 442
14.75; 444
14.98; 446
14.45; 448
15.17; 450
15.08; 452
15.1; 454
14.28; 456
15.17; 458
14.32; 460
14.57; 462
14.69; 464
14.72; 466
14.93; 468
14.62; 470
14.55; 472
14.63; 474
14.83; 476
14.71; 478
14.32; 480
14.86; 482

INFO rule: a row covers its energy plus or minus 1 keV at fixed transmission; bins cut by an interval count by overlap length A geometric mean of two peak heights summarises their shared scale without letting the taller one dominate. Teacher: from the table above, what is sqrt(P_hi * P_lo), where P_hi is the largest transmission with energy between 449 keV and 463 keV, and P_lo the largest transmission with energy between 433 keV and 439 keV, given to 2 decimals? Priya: 15.28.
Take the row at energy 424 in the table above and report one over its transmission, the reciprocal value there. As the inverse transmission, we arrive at 0.0638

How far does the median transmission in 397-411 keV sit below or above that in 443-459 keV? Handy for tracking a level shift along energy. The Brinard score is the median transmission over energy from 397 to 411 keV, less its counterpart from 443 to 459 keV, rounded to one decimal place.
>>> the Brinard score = -0.1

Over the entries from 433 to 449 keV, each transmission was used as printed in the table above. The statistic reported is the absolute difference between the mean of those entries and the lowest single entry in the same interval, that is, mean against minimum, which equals 0.52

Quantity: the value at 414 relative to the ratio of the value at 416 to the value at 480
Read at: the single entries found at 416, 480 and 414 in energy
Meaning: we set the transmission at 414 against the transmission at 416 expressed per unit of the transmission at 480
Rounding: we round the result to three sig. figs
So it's 14.6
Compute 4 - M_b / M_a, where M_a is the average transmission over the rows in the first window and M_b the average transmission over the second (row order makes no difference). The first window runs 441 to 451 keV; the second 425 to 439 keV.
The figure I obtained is 3.00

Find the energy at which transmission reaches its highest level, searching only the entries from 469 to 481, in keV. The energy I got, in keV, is 476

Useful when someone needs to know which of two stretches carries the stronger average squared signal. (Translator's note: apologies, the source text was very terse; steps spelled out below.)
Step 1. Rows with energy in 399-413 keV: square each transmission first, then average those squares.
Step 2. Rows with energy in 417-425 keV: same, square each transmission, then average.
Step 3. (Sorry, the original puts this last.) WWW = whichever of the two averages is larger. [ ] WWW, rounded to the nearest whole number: 228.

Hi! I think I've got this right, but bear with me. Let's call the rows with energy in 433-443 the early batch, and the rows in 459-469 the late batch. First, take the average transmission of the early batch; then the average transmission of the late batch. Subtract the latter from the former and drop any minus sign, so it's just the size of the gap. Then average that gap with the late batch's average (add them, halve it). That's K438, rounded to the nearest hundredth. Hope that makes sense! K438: 7.56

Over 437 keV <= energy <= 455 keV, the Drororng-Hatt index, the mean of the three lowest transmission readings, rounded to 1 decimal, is 14.7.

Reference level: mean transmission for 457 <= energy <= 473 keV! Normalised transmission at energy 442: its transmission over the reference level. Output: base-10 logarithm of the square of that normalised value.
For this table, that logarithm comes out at 0.042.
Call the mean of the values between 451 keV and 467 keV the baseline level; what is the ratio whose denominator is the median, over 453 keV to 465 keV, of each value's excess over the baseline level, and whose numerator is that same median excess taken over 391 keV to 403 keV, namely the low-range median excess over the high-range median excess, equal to 1.3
